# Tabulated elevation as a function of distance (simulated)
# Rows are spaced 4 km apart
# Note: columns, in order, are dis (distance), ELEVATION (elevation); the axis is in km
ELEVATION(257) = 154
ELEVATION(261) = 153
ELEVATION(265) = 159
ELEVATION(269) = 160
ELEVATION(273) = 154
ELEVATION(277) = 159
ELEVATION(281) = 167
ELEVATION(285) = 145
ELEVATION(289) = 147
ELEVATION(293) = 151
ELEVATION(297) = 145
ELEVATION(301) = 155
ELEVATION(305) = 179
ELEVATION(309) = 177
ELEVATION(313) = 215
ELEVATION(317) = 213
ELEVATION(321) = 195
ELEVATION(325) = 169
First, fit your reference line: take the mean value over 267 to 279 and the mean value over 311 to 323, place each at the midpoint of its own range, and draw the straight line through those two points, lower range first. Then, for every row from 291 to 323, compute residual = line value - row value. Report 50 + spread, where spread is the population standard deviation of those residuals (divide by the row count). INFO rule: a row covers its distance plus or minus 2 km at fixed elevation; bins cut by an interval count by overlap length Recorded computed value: 67.1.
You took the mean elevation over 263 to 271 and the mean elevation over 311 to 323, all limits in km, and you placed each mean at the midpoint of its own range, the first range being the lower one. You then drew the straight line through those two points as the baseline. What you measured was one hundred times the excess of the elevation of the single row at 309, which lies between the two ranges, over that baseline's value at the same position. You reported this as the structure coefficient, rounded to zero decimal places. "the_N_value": -2296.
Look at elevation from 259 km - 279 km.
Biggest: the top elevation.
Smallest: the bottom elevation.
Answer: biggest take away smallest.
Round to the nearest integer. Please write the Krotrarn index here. 7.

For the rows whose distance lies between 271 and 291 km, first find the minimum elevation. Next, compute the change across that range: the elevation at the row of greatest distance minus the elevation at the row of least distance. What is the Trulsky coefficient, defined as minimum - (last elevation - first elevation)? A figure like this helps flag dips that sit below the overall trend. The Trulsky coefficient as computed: 152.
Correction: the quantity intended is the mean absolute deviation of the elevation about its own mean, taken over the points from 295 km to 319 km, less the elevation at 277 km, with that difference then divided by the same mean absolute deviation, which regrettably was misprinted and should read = -6.2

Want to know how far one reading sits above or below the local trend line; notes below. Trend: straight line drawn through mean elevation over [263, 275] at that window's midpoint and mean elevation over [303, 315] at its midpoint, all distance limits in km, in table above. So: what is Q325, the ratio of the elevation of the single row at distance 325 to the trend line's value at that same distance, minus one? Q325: -0.17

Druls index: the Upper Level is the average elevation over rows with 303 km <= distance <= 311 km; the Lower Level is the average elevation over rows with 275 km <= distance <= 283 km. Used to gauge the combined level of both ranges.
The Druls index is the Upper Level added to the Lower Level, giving 341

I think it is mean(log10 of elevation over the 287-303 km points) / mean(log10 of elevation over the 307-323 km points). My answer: 0.95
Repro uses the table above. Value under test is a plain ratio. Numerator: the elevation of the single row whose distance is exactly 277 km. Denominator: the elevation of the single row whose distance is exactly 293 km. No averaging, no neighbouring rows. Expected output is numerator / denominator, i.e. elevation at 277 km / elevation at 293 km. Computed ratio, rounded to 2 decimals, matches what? 1.05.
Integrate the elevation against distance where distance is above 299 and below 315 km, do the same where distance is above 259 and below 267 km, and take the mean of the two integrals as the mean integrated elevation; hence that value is 2076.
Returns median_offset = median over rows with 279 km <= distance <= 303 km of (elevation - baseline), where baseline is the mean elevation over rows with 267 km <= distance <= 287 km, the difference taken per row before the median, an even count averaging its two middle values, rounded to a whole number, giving -8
